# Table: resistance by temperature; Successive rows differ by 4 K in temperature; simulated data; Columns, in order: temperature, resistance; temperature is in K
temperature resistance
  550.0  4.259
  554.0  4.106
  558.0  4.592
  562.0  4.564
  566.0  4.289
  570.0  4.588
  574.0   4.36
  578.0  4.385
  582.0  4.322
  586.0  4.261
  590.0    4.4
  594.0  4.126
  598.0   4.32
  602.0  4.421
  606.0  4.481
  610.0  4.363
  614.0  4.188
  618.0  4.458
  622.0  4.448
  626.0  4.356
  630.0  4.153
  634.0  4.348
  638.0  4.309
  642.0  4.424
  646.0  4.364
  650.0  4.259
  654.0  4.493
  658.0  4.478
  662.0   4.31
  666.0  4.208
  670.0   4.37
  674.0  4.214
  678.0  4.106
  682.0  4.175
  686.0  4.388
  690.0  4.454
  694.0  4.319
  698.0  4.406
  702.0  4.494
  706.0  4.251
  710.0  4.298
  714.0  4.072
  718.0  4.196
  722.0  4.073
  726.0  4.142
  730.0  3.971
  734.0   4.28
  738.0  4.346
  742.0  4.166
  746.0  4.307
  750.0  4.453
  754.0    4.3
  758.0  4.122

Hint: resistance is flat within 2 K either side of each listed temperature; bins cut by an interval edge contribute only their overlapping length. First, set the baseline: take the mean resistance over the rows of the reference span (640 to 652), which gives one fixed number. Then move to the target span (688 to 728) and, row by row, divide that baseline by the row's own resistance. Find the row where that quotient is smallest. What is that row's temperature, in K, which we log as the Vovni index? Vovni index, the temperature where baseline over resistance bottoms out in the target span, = 702.0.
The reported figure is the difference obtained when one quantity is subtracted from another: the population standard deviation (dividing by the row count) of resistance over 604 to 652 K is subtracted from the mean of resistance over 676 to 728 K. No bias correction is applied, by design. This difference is 4.16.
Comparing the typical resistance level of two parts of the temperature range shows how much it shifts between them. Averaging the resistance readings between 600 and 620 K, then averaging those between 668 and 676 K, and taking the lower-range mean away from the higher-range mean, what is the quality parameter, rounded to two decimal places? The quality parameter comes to -0.09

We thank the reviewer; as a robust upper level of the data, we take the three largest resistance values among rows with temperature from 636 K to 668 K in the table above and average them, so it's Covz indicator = 4.465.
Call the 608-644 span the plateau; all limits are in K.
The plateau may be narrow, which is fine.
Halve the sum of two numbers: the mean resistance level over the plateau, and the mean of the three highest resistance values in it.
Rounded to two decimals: 4.39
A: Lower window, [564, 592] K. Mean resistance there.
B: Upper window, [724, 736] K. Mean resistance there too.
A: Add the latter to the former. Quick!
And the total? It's 8.50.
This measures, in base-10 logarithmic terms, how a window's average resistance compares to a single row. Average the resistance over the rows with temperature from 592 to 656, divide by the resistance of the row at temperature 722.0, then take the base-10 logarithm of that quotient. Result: 0.028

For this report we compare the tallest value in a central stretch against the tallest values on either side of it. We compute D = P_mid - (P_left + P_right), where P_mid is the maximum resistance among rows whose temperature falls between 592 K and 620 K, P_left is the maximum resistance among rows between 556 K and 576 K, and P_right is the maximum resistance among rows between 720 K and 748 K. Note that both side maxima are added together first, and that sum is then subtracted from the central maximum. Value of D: -4.46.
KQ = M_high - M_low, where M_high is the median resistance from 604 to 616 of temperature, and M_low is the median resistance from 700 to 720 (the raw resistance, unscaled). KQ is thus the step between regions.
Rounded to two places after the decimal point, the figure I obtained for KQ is 0.11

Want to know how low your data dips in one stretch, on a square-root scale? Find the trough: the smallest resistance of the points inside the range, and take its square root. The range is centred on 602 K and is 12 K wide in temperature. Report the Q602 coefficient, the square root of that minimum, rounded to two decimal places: 2.08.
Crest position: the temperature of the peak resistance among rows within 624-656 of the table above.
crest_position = 654.0 K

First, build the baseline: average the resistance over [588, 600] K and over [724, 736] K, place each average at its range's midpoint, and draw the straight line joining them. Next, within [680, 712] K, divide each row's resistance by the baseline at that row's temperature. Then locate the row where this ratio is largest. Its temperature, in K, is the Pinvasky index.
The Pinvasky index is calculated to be 702.0 K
